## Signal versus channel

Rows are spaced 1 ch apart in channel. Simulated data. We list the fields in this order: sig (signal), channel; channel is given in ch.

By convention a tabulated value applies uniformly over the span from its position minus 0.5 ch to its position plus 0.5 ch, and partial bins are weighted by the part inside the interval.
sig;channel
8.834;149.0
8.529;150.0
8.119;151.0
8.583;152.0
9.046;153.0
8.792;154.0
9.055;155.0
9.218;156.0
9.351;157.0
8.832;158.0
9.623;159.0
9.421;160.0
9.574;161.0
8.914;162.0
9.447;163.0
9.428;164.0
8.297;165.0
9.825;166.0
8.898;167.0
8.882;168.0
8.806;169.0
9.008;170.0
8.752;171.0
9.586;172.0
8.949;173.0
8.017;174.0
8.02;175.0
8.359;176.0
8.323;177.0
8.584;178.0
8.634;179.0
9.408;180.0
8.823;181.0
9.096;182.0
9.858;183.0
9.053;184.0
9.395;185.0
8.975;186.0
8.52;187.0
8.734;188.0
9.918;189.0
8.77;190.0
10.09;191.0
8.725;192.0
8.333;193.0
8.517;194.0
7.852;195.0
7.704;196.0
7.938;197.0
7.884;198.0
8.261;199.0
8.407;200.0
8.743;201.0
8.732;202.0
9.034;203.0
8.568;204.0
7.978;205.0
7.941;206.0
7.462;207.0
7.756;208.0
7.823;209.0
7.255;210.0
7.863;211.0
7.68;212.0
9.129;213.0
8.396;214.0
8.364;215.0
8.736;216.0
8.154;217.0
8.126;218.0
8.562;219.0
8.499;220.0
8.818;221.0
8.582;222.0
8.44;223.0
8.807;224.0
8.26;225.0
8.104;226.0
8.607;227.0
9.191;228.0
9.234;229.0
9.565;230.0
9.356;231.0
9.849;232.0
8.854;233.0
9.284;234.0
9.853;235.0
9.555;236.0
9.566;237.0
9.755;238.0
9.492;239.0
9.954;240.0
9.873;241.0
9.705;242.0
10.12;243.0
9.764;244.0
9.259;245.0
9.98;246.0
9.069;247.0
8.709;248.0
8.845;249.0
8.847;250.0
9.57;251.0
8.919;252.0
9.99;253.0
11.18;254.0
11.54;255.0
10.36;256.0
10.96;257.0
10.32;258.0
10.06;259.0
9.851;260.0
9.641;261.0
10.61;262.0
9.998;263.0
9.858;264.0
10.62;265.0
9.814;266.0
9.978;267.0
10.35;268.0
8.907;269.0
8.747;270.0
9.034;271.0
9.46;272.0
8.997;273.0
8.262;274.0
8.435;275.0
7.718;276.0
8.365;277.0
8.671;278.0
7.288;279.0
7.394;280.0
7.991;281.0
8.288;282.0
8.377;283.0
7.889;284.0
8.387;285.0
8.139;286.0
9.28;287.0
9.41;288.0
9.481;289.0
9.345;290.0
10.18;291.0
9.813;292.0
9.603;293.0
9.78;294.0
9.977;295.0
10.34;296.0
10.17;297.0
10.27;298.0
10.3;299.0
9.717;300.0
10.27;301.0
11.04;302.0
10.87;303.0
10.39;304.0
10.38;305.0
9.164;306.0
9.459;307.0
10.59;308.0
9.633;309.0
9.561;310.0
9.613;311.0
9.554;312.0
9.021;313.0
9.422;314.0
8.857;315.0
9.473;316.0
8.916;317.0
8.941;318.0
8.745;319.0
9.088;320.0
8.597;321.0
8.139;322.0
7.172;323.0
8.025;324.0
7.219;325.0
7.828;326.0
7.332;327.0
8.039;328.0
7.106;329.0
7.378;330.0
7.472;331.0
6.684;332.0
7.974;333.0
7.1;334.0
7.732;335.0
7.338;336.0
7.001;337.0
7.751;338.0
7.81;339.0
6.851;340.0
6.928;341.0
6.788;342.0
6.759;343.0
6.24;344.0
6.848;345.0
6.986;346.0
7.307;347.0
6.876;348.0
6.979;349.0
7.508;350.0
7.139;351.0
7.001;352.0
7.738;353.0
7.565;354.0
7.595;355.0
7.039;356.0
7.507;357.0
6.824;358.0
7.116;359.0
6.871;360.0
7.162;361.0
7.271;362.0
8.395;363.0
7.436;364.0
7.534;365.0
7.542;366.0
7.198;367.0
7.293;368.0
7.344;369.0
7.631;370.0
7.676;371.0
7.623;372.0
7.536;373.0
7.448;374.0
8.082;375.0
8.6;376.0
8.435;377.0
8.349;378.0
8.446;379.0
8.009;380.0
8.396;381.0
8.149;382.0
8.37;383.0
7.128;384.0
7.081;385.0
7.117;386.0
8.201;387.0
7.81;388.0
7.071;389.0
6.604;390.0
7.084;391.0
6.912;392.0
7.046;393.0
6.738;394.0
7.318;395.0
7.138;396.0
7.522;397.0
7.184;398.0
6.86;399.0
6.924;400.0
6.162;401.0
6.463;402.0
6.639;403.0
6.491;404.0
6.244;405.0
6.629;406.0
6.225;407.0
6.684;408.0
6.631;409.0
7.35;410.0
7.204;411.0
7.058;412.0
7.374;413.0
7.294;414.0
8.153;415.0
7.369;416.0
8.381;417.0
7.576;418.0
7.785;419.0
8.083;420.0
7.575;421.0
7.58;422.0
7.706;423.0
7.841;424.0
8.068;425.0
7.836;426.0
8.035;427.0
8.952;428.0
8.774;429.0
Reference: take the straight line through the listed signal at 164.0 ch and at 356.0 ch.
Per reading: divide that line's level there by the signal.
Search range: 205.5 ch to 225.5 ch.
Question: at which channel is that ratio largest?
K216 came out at 210.0 ch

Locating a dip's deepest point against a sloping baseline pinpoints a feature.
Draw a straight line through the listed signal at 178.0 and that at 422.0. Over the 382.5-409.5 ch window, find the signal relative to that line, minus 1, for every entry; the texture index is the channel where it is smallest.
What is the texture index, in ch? 401.0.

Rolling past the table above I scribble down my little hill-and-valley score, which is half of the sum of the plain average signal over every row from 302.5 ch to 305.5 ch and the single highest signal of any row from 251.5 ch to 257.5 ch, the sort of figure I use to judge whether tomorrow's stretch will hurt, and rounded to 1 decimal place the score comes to 11.0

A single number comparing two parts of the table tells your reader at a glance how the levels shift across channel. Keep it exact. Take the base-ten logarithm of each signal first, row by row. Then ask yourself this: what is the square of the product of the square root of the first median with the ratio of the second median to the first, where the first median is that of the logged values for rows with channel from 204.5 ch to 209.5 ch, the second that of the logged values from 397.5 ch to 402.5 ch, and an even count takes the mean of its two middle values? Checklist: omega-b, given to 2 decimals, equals 0.78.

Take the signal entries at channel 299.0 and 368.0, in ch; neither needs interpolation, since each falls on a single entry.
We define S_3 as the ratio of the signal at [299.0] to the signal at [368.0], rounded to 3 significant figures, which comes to 1.41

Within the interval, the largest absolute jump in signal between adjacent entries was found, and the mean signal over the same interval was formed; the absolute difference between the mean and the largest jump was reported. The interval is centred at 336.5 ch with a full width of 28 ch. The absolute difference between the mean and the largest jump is 6.0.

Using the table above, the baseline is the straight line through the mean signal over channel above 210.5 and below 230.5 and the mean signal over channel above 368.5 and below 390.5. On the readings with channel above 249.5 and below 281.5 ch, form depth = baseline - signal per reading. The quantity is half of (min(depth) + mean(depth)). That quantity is -2.1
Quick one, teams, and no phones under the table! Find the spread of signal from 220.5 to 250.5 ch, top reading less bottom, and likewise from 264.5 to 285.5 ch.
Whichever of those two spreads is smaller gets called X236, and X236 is 2.0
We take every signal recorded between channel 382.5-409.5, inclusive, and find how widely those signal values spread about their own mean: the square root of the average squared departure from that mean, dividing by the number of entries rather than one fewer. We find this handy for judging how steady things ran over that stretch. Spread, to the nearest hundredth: 0.53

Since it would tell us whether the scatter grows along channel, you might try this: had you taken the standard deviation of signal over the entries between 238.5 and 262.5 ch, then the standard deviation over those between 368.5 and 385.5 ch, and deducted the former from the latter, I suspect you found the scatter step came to -0.24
